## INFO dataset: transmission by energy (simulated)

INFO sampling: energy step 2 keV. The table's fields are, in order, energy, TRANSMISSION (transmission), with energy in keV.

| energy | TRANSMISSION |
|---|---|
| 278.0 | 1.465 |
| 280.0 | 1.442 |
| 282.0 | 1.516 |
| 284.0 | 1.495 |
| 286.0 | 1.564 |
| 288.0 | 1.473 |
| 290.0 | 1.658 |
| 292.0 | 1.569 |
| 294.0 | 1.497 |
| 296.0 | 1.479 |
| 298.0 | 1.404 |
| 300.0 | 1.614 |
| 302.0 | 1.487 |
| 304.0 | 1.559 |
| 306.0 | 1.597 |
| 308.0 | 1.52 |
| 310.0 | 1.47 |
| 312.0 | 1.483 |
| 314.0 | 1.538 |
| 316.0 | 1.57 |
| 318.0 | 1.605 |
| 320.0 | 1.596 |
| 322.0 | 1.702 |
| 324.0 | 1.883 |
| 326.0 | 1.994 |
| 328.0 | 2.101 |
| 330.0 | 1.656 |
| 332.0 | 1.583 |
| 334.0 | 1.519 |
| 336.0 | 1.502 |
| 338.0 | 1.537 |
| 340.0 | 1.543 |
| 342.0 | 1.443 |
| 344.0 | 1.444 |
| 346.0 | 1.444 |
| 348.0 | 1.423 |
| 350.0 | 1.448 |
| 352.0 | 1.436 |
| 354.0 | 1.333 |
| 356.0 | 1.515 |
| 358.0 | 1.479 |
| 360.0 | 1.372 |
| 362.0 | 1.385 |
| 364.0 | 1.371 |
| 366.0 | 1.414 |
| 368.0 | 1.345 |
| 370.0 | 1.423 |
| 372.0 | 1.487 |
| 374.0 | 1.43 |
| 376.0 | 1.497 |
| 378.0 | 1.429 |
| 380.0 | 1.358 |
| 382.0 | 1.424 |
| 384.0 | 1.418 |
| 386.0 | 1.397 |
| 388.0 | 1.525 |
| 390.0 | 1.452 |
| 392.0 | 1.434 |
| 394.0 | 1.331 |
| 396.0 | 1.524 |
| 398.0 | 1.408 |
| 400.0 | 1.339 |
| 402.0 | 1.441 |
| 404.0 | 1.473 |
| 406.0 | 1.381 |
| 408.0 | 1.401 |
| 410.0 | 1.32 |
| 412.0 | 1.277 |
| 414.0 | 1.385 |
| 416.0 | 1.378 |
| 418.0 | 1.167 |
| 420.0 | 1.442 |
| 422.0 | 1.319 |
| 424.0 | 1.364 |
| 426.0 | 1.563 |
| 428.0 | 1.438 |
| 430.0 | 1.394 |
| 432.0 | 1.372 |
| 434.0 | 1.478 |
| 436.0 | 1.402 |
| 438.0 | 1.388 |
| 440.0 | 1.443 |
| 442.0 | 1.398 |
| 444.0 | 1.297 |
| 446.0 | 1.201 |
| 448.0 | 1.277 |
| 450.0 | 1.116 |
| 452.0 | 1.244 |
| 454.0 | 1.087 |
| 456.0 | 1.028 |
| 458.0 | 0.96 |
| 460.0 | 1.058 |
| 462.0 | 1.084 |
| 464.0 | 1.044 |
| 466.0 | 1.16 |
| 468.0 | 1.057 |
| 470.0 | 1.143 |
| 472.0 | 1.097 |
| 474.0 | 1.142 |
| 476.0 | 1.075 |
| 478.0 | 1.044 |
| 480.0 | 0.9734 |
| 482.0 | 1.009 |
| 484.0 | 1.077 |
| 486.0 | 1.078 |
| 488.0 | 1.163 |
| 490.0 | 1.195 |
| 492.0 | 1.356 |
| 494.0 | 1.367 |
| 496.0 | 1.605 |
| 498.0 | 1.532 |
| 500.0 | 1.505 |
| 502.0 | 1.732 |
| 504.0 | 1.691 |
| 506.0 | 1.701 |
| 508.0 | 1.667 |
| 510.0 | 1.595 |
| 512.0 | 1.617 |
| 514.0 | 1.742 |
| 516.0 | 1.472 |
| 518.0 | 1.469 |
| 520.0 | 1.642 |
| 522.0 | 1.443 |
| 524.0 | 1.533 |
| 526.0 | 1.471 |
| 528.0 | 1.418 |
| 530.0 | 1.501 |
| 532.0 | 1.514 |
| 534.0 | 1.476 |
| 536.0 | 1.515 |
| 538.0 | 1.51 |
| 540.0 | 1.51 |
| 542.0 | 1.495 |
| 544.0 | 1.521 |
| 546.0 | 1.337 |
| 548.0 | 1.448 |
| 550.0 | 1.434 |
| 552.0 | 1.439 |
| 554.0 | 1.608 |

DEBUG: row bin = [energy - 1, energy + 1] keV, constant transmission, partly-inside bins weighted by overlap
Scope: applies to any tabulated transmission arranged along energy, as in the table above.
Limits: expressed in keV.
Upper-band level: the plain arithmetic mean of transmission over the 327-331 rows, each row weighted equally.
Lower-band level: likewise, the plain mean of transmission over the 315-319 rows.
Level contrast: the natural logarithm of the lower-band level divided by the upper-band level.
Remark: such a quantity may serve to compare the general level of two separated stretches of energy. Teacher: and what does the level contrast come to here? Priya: -0.17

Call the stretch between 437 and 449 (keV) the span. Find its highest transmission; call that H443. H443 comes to 1.443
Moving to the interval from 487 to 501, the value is 1.605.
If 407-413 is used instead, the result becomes 1.401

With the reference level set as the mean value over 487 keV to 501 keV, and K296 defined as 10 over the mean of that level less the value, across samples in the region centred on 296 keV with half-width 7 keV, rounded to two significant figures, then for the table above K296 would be -71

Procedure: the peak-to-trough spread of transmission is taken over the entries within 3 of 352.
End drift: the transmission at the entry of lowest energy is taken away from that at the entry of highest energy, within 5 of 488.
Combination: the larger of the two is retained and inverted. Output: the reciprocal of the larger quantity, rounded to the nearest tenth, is 3.6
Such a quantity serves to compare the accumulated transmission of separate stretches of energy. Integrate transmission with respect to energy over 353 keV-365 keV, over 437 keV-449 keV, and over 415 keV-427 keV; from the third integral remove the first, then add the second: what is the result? 15.6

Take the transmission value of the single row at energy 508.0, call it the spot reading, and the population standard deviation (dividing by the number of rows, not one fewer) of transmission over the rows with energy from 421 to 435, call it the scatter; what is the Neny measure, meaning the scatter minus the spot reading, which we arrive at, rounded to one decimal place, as -1.6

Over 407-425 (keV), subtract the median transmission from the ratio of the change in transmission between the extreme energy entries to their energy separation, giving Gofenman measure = -1.37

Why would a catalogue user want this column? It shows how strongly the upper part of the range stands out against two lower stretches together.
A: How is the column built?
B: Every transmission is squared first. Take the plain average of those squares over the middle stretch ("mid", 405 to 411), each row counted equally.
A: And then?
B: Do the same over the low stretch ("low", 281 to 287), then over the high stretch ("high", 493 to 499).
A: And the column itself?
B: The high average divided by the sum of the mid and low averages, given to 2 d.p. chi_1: 0.54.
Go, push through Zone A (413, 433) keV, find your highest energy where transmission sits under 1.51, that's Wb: 432.0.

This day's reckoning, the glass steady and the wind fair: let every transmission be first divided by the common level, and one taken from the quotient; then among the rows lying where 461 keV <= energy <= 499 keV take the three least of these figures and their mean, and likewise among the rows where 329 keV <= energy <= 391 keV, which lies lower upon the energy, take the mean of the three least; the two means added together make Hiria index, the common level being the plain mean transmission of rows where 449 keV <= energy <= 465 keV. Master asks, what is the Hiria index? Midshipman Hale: 0.18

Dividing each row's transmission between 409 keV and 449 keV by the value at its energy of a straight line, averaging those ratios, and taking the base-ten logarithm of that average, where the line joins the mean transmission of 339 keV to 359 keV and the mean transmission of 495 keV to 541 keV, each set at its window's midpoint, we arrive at -0.042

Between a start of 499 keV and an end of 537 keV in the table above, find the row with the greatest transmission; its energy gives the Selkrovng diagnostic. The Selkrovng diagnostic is 514.0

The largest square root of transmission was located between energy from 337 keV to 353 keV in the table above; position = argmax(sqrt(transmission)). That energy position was 340.0 keV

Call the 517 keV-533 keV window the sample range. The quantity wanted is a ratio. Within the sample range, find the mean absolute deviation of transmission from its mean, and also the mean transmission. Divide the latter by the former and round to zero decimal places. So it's 31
